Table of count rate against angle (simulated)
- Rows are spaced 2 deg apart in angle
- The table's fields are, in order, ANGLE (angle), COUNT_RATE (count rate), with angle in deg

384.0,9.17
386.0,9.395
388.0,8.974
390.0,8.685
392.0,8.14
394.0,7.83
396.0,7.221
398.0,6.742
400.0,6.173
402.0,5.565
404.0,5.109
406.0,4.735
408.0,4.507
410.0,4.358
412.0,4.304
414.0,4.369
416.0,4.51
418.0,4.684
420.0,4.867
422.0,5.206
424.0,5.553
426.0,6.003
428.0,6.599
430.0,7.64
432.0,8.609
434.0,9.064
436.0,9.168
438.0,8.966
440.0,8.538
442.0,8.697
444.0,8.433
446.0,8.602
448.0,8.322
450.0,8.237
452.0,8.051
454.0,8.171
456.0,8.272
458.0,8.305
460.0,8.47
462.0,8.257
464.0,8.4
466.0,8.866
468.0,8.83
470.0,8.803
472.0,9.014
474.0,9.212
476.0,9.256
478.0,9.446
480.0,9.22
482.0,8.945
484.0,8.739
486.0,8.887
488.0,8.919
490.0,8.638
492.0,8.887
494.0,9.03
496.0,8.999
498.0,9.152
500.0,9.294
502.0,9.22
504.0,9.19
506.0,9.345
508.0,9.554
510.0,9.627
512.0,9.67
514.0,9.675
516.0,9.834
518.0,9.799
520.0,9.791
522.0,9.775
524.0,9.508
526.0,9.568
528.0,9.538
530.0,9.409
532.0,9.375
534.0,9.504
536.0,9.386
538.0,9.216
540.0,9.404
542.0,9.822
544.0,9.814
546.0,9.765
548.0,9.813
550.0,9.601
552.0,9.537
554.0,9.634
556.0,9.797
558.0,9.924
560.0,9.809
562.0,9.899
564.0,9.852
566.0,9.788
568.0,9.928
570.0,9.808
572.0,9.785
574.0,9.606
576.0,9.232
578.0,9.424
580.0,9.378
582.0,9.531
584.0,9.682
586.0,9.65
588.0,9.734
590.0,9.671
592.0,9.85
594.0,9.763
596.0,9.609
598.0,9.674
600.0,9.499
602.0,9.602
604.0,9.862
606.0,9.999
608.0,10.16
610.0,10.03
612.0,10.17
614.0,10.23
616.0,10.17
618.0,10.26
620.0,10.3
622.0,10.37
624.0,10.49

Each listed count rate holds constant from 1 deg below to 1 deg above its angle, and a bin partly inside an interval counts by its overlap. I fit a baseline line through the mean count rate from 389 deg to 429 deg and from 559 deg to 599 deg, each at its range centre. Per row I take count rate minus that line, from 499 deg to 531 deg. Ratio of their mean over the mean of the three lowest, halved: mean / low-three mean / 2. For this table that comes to 0.68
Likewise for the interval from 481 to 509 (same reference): 0.57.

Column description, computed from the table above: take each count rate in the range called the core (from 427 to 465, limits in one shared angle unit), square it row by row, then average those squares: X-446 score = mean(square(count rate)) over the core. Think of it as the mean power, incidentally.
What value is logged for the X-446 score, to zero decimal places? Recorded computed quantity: 70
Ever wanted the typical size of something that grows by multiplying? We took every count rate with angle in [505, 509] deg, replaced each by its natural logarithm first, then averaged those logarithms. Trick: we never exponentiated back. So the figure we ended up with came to 2.25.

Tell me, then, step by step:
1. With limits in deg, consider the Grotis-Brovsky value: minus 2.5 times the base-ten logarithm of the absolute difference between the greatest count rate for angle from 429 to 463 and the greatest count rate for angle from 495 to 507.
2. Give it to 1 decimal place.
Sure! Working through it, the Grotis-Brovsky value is 1.9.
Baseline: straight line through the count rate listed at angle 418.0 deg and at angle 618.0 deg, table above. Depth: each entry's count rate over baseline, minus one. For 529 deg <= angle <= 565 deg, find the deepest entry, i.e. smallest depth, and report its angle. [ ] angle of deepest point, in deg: 564.0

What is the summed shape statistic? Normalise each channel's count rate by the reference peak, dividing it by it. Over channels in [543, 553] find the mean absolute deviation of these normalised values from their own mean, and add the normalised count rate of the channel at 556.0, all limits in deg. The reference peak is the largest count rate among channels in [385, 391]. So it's 1.05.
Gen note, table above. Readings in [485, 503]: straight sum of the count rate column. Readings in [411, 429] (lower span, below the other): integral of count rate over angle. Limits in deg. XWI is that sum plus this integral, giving 173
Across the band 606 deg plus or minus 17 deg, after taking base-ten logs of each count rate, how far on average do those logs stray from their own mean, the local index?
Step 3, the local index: 0.0108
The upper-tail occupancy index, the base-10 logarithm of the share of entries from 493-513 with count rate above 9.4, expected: -0.52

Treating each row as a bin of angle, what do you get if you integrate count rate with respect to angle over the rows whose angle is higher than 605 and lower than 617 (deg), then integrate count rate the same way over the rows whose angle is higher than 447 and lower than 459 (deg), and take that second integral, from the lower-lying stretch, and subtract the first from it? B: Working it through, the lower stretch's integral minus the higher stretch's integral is -23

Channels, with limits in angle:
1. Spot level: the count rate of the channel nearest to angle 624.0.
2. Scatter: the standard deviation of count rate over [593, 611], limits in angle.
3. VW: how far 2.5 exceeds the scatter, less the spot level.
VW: -8.2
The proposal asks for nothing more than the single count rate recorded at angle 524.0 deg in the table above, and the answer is 9.508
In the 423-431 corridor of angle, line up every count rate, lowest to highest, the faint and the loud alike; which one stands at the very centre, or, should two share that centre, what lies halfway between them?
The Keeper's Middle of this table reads 6.3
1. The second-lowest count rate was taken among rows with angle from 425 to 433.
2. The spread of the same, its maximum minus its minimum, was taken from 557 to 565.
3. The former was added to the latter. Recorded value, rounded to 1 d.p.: 6.7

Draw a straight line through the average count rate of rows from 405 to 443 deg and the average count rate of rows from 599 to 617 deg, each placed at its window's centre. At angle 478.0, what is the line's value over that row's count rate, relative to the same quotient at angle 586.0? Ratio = 0.79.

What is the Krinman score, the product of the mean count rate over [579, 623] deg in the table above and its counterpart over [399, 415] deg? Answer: 48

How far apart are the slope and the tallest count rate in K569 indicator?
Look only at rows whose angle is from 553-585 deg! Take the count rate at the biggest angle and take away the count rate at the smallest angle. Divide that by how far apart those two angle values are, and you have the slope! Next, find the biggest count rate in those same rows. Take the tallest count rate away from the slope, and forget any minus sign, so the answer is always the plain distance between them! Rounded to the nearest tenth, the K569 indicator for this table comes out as 9.9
